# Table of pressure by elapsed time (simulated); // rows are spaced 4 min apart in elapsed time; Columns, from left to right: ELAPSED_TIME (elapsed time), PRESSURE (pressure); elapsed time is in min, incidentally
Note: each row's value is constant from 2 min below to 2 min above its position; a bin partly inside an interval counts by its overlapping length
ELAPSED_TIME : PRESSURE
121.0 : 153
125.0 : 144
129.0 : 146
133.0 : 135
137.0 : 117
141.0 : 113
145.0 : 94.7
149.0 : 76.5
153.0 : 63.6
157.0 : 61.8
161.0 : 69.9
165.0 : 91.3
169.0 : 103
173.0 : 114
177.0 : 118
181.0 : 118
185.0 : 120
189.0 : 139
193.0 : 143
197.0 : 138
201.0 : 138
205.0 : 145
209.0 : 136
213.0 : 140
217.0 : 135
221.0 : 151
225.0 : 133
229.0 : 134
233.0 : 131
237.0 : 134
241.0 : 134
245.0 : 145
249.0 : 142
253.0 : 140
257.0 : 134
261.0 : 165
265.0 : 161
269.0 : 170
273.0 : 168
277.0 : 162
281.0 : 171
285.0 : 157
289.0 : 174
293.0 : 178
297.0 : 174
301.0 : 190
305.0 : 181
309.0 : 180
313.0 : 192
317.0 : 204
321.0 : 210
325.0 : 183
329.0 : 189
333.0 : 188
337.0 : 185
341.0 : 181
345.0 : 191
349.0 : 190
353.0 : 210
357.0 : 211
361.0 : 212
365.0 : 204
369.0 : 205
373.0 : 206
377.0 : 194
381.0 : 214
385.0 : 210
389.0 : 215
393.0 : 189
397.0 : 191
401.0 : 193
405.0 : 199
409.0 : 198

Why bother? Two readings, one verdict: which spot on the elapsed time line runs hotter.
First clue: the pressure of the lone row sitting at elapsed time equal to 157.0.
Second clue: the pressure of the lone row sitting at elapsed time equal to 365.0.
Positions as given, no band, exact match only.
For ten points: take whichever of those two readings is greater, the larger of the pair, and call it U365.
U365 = 204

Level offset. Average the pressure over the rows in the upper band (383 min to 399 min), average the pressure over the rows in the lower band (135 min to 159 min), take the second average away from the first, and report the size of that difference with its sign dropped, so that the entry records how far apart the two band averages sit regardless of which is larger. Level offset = 113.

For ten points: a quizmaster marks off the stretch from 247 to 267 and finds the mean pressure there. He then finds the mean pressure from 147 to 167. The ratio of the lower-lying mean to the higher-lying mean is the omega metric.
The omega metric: 0.49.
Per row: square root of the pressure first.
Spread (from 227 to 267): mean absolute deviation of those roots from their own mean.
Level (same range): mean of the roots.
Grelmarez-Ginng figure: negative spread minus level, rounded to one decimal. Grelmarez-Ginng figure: -12.3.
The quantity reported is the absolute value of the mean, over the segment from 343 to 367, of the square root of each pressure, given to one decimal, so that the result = 14.2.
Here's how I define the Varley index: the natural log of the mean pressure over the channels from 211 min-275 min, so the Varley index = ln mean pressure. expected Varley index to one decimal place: 5.0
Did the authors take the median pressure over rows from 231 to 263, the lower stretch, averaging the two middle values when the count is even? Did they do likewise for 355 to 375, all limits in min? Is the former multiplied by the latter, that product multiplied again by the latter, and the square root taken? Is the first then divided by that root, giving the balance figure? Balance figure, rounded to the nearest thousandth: 0.057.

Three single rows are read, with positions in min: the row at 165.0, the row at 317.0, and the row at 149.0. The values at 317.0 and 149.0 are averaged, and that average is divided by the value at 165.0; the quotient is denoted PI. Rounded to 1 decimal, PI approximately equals 1.5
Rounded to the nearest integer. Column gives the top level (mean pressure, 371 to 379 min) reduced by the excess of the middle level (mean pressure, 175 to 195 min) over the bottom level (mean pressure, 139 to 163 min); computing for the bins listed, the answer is 152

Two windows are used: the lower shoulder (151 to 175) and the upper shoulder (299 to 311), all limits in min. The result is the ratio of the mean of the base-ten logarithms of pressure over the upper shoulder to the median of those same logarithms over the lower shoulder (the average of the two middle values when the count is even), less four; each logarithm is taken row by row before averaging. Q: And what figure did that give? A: -2.81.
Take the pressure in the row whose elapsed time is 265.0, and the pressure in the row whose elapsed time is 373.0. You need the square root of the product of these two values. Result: 182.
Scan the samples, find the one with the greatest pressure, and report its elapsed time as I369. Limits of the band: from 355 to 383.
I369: 381.0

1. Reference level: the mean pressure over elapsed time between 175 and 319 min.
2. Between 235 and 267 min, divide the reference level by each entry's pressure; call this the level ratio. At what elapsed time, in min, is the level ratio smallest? 261.0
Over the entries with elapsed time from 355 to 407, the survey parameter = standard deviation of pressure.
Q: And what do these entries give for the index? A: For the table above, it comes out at 9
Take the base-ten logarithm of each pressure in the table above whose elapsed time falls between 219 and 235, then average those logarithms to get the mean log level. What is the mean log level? 2.137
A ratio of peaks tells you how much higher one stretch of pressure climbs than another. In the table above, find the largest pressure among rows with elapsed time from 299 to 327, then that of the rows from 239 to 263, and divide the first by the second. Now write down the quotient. 1.27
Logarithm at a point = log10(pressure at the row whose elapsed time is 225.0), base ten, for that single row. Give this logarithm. 2.12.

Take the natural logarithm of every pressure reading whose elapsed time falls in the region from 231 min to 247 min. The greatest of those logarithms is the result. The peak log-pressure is 4.98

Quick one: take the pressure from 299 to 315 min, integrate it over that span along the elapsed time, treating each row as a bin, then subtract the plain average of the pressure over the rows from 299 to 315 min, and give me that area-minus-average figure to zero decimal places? 2786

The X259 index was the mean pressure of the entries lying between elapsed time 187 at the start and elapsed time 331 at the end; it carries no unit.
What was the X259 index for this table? 158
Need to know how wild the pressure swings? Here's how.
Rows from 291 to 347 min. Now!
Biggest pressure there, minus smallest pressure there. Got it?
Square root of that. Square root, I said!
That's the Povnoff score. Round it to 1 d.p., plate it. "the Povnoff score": 6.0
